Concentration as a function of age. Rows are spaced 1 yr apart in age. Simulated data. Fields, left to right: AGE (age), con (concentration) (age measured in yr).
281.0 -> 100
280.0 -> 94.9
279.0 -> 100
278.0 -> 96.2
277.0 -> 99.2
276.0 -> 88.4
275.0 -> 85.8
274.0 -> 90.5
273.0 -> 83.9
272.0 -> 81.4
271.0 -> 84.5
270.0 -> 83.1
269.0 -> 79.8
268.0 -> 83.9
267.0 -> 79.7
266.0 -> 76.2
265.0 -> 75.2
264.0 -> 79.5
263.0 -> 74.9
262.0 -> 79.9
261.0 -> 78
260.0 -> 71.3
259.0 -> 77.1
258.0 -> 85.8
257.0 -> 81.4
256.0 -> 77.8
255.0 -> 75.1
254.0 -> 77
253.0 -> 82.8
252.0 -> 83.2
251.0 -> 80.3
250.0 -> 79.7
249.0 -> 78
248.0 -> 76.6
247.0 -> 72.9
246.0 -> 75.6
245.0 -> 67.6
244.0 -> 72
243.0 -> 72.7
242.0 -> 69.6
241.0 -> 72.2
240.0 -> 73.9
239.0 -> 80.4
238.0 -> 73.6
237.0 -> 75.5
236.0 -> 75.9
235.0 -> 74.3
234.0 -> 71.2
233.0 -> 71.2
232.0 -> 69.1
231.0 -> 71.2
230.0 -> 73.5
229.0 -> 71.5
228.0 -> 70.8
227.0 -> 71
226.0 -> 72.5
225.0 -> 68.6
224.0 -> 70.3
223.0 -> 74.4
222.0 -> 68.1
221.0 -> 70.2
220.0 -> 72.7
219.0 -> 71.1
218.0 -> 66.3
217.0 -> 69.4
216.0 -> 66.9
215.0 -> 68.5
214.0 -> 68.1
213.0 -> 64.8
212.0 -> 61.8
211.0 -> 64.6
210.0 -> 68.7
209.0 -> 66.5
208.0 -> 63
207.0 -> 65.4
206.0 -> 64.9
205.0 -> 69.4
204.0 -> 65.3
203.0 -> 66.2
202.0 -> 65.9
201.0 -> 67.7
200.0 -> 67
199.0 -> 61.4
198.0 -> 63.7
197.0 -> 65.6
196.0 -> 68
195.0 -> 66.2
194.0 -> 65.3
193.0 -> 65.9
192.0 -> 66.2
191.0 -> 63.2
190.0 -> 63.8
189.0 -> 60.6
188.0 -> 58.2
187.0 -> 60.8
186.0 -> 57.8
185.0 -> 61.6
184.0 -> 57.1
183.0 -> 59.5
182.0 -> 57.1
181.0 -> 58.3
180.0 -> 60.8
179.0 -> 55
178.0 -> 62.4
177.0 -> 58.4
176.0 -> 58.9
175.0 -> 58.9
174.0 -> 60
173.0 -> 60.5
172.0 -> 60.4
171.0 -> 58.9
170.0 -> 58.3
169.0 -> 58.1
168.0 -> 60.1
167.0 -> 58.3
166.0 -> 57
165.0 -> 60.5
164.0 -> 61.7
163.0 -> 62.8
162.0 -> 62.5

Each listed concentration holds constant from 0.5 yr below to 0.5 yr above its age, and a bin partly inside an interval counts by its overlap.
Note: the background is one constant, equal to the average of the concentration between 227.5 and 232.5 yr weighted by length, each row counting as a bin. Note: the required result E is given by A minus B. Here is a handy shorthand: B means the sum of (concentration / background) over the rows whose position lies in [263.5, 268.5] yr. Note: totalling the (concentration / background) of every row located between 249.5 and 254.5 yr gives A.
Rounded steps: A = 5.66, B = 5.54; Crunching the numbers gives 0.12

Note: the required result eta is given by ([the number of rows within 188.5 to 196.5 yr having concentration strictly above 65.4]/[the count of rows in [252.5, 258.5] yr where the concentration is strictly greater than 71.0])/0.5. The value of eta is 1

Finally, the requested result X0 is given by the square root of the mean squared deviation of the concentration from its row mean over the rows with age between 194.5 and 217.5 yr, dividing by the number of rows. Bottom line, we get 2.2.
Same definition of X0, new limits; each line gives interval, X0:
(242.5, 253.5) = 4.7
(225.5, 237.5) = 2.0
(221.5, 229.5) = 1.9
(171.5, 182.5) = 1.9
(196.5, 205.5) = 2.2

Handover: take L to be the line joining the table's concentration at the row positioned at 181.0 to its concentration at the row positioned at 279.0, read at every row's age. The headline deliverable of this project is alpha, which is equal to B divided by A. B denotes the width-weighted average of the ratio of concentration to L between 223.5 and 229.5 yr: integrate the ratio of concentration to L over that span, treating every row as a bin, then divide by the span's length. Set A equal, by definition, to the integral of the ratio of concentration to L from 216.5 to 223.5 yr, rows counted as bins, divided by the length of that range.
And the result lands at 0.97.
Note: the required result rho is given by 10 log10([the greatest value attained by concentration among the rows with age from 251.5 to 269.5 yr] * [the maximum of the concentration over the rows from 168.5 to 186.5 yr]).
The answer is 37.3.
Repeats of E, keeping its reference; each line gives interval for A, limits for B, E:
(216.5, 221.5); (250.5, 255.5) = -0.68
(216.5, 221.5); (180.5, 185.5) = 0.79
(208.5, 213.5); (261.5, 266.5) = -0.83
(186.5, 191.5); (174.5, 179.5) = 0.18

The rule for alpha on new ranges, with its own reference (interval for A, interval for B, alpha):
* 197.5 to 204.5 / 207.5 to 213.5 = 0.94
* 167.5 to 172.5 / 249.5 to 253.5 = 0.84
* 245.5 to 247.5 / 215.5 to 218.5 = 1.06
